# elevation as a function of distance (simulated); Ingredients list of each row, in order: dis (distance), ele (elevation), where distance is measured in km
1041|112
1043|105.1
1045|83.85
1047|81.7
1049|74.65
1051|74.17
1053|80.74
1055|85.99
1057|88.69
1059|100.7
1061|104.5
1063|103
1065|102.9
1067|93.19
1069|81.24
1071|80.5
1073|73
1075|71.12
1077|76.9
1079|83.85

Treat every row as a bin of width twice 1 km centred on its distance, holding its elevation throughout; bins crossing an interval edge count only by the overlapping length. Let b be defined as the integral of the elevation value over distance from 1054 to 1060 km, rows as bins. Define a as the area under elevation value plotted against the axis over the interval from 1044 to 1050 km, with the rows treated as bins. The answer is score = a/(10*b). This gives 0.09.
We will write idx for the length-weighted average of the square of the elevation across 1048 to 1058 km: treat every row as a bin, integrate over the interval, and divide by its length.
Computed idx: 6571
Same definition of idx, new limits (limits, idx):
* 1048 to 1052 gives 5537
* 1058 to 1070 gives 9590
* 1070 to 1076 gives 5622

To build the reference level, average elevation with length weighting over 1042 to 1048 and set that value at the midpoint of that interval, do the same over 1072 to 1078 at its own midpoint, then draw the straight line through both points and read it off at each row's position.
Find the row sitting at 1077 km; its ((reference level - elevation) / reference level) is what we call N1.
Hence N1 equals -0.06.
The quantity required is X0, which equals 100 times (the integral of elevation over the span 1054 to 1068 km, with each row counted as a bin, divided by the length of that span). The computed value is 9700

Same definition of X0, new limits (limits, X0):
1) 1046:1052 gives 7684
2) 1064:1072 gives 8946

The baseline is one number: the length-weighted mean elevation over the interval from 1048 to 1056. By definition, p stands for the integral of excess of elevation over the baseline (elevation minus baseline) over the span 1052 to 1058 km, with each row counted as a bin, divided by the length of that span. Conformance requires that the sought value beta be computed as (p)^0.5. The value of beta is 2.5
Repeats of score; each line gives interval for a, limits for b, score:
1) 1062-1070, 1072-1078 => 0.17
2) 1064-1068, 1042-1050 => 0.06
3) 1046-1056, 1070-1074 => 0.26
